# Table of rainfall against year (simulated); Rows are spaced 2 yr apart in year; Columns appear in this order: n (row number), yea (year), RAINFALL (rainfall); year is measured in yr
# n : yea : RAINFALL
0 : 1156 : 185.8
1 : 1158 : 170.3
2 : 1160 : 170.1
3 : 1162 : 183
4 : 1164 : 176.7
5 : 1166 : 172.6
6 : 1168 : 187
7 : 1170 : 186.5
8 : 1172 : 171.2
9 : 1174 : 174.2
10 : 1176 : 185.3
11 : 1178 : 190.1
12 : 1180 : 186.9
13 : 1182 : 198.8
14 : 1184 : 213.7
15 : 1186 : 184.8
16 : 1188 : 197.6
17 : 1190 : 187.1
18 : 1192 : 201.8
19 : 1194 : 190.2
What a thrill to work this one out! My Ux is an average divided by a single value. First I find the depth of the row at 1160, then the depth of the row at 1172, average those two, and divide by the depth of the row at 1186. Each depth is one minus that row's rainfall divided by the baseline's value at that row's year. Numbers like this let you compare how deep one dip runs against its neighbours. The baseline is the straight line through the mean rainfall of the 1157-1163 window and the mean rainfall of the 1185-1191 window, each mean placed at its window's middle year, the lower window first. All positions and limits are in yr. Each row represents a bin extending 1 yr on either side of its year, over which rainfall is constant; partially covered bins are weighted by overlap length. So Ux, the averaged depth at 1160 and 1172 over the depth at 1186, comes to 1.9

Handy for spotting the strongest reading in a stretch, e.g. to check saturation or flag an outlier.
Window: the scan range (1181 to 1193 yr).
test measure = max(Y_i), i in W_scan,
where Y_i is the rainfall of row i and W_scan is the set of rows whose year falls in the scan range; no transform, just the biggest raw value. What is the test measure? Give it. 213.7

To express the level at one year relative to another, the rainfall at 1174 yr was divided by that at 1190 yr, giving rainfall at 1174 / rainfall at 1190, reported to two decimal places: 0.93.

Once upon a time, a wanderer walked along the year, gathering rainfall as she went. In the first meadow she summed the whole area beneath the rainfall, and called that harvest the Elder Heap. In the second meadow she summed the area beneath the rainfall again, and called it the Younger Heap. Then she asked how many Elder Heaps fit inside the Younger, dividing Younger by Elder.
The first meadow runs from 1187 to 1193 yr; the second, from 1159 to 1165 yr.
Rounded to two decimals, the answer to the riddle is 0.90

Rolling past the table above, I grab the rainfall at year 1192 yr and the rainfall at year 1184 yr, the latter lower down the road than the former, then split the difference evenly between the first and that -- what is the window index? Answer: 208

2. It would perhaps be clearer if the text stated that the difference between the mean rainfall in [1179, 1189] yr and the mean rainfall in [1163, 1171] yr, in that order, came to 16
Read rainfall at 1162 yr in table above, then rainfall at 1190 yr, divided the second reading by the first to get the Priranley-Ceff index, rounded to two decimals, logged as 1.02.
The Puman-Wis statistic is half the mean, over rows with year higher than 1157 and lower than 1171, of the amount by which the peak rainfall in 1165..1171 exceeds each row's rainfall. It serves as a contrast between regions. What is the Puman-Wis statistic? 4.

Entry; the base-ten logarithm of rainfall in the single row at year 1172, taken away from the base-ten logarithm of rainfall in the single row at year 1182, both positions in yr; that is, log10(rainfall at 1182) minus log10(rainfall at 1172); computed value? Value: 0.065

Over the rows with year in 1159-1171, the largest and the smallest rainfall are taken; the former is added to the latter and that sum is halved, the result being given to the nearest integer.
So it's 179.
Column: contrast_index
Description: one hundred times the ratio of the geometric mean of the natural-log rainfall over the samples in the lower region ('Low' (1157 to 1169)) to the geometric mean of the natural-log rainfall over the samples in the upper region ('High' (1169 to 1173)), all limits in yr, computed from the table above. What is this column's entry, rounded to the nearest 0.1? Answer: 99.8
